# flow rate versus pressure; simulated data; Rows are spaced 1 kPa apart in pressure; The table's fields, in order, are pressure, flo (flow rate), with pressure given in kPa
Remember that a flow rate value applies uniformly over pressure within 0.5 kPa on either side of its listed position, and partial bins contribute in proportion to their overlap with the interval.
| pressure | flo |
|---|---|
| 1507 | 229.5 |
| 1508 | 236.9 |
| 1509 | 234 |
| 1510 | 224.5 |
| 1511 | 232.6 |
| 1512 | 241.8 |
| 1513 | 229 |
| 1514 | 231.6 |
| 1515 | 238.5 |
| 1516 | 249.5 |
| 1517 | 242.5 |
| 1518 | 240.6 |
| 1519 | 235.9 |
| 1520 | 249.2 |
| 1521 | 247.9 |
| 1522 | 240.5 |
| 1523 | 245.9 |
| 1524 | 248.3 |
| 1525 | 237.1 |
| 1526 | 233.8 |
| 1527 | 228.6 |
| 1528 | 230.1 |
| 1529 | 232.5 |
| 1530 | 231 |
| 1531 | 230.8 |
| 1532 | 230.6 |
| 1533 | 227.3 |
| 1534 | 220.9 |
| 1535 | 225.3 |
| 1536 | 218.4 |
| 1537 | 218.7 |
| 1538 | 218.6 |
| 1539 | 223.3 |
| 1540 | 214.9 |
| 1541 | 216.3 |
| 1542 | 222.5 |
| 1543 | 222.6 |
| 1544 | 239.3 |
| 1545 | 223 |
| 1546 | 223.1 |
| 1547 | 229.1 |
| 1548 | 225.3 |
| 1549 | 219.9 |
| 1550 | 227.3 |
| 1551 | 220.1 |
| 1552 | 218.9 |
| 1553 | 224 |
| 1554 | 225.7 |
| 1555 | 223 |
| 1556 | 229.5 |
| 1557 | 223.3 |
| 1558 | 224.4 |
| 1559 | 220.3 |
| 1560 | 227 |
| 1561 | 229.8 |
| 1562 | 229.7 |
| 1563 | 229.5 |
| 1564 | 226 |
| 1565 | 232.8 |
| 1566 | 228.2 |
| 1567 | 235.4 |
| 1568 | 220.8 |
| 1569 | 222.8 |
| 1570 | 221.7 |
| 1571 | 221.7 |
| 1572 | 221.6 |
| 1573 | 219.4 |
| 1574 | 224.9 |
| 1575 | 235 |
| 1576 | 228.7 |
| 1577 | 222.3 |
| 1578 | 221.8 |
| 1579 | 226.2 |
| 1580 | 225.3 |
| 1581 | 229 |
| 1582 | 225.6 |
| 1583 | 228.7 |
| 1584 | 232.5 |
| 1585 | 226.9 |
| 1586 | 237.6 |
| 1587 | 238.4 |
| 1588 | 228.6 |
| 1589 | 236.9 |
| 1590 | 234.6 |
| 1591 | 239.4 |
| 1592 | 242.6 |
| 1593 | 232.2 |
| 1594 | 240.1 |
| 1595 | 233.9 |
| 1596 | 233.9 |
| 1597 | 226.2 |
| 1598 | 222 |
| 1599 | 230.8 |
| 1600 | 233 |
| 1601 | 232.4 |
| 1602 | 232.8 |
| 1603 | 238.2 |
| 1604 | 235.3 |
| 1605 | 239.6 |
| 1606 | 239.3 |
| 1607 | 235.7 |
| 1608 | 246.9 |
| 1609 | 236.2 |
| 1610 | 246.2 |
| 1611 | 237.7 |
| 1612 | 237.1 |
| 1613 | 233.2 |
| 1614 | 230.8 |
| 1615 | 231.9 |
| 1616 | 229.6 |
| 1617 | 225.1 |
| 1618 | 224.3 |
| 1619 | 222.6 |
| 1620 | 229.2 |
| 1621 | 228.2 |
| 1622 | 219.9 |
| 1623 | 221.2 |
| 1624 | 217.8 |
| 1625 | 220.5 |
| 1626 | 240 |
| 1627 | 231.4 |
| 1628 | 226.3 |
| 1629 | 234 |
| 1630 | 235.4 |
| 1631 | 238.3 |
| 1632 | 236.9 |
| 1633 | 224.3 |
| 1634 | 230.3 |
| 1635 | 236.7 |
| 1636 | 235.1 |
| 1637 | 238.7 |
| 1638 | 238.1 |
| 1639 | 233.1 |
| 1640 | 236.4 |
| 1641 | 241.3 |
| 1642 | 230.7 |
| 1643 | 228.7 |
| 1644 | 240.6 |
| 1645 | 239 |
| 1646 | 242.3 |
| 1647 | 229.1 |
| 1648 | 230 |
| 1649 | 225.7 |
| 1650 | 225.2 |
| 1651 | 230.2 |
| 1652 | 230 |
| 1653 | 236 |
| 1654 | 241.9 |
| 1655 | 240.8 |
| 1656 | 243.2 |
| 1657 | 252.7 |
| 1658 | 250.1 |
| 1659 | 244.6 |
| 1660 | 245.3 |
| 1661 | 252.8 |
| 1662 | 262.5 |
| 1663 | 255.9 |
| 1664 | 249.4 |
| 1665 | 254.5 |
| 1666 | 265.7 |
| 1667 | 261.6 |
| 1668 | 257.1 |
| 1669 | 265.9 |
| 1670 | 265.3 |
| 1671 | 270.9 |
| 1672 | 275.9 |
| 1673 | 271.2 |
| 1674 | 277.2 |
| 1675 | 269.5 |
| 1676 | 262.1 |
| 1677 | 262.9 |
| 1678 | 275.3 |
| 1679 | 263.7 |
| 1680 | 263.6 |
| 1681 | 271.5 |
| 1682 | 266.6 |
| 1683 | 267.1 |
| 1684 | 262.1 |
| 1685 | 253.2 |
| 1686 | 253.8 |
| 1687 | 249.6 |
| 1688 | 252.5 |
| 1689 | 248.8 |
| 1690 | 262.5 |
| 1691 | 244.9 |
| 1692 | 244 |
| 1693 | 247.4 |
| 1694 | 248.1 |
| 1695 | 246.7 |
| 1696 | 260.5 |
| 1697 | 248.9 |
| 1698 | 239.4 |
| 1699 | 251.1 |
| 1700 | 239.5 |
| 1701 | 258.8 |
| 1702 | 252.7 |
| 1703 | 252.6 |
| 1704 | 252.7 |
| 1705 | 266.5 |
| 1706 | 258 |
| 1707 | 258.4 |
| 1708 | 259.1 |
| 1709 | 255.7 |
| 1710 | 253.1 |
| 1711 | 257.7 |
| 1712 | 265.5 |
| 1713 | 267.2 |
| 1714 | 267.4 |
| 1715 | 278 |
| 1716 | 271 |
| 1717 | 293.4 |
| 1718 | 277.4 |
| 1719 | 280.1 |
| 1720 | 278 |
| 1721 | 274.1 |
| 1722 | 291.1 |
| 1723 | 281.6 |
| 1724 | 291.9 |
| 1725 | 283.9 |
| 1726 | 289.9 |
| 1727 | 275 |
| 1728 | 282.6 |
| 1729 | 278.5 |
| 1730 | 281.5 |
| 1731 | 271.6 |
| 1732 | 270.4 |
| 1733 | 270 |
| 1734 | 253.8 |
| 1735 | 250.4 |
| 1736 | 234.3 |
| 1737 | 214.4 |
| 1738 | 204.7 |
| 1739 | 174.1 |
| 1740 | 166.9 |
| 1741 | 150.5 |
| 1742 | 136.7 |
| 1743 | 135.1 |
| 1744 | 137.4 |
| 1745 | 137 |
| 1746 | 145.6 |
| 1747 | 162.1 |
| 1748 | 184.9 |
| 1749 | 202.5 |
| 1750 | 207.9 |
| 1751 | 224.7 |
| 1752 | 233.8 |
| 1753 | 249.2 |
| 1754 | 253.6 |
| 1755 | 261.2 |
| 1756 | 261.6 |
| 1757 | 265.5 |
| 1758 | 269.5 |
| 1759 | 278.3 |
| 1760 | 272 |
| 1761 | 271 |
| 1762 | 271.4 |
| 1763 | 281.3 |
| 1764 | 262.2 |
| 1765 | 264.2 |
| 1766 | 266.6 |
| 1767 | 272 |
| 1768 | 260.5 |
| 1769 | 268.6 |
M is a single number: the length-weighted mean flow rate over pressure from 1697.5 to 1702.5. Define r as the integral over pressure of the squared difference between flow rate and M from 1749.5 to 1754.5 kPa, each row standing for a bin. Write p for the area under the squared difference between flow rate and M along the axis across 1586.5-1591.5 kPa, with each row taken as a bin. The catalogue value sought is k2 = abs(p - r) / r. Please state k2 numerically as 0.6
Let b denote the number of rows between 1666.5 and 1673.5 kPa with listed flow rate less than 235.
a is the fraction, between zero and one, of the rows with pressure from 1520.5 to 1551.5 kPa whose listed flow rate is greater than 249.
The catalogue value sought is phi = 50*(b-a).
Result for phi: 0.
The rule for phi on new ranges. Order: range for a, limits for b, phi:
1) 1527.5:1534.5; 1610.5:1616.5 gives 200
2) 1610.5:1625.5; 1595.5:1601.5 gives 300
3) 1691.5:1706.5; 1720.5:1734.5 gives -27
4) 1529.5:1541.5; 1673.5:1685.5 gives 0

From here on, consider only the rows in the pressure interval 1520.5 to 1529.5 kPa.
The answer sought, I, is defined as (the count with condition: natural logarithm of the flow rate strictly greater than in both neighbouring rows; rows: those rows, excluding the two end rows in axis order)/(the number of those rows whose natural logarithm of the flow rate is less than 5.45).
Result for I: 0.33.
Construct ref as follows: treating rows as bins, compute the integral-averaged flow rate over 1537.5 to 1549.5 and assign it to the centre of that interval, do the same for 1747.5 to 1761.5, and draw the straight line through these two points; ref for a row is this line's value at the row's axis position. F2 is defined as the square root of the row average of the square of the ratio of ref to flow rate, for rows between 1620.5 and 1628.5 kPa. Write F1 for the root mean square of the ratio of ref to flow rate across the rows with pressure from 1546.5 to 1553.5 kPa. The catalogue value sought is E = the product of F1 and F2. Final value 1.03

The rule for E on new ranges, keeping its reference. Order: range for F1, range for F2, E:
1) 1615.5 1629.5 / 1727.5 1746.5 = 1.34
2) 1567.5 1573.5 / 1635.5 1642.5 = 1.01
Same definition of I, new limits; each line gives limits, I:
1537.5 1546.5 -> 0.25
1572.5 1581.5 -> 0.25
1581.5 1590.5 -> 0.60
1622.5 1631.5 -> 0.20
